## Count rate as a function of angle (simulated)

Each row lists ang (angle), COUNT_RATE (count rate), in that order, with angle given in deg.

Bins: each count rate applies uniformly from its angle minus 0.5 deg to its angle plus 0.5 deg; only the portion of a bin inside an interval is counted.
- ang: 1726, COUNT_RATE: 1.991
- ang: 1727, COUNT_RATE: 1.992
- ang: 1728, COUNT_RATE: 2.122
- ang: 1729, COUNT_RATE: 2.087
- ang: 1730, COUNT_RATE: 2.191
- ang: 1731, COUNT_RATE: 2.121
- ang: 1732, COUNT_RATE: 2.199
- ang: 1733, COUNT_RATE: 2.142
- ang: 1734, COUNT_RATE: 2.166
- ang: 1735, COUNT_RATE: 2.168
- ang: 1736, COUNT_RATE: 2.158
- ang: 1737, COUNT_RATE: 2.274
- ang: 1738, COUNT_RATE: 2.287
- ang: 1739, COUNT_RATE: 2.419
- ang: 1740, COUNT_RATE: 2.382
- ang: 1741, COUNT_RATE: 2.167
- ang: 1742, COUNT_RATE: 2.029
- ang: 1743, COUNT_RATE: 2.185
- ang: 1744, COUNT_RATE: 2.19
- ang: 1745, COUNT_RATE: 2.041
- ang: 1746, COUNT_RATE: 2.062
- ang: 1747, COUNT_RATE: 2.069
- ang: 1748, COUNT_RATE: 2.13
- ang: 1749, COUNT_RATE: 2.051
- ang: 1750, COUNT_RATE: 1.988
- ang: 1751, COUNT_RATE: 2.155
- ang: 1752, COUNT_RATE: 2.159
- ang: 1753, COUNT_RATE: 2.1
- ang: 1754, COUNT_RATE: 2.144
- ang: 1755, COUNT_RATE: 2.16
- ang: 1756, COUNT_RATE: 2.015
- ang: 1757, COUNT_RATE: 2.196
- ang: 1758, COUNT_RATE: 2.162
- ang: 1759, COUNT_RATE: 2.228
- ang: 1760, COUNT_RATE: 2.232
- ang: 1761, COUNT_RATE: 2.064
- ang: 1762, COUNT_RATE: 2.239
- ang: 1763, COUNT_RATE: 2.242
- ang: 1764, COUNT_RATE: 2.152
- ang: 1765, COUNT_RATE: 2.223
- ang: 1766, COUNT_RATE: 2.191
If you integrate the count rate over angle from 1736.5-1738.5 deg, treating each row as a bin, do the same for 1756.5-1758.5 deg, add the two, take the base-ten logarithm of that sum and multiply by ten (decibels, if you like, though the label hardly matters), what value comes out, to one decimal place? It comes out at 9.5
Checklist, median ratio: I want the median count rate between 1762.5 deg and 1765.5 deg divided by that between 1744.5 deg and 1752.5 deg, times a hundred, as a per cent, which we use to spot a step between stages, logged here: 108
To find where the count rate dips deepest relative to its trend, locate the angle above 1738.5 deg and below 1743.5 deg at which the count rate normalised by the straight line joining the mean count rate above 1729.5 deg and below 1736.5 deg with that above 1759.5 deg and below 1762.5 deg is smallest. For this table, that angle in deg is 1742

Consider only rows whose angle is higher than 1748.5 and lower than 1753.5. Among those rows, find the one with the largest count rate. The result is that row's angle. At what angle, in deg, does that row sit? 1752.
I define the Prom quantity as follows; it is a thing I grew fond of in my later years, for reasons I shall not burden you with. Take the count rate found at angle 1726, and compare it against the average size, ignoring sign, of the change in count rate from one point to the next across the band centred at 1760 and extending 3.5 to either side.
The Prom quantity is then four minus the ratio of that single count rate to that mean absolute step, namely -22.5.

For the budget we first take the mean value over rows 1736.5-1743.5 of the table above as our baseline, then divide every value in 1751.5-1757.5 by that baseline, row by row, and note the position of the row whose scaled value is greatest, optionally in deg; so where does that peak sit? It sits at 1757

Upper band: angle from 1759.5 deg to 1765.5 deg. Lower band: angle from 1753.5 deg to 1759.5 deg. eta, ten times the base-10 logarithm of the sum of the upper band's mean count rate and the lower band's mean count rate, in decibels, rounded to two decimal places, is 6.38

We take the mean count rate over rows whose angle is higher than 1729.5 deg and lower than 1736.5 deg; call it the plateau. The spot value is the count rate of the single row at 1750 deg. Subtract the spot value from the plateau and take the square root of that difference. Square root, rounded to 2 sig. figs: 0.42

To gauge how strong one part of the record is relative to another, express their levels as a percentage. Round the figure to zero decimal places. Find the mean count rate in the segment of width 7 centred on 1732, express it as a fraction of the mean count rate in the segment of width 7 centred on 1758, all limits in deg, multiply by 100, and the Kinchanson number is 100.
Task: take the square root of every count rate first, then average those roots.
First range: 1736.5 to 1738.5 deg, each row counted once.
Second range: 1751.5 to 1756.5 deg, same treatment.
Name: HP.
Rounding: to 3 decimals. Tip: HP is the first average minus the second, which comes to 0.056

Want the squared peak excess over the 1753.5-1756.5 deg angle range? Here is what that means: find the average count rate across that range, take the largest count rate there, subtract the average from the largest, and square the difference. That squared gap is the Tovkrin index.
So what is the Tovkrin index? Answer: 0.0029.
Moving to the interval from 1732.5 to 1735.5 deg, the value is 0.0001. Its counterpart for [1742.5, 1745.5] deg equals 0.0026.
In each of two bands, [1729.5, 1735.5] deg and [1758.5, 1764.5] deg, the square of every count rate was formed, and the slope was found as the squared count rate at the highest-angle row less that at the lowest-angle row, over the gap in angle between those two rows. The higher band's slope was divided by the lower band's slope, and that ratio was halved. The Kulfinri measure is 1.7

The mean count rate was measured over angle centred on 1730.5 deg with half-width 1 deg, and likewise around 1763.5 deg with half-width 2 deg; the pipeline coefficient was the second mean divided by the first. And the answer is 1.027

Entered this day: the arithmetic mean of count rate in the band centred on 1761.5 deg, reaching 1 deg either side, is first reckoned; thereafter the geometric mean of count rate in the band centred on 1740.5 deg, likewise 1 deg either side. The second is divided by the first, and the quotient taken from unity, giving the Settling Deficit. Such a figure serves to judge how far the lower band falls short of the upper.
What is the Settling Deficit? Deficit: -0.06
